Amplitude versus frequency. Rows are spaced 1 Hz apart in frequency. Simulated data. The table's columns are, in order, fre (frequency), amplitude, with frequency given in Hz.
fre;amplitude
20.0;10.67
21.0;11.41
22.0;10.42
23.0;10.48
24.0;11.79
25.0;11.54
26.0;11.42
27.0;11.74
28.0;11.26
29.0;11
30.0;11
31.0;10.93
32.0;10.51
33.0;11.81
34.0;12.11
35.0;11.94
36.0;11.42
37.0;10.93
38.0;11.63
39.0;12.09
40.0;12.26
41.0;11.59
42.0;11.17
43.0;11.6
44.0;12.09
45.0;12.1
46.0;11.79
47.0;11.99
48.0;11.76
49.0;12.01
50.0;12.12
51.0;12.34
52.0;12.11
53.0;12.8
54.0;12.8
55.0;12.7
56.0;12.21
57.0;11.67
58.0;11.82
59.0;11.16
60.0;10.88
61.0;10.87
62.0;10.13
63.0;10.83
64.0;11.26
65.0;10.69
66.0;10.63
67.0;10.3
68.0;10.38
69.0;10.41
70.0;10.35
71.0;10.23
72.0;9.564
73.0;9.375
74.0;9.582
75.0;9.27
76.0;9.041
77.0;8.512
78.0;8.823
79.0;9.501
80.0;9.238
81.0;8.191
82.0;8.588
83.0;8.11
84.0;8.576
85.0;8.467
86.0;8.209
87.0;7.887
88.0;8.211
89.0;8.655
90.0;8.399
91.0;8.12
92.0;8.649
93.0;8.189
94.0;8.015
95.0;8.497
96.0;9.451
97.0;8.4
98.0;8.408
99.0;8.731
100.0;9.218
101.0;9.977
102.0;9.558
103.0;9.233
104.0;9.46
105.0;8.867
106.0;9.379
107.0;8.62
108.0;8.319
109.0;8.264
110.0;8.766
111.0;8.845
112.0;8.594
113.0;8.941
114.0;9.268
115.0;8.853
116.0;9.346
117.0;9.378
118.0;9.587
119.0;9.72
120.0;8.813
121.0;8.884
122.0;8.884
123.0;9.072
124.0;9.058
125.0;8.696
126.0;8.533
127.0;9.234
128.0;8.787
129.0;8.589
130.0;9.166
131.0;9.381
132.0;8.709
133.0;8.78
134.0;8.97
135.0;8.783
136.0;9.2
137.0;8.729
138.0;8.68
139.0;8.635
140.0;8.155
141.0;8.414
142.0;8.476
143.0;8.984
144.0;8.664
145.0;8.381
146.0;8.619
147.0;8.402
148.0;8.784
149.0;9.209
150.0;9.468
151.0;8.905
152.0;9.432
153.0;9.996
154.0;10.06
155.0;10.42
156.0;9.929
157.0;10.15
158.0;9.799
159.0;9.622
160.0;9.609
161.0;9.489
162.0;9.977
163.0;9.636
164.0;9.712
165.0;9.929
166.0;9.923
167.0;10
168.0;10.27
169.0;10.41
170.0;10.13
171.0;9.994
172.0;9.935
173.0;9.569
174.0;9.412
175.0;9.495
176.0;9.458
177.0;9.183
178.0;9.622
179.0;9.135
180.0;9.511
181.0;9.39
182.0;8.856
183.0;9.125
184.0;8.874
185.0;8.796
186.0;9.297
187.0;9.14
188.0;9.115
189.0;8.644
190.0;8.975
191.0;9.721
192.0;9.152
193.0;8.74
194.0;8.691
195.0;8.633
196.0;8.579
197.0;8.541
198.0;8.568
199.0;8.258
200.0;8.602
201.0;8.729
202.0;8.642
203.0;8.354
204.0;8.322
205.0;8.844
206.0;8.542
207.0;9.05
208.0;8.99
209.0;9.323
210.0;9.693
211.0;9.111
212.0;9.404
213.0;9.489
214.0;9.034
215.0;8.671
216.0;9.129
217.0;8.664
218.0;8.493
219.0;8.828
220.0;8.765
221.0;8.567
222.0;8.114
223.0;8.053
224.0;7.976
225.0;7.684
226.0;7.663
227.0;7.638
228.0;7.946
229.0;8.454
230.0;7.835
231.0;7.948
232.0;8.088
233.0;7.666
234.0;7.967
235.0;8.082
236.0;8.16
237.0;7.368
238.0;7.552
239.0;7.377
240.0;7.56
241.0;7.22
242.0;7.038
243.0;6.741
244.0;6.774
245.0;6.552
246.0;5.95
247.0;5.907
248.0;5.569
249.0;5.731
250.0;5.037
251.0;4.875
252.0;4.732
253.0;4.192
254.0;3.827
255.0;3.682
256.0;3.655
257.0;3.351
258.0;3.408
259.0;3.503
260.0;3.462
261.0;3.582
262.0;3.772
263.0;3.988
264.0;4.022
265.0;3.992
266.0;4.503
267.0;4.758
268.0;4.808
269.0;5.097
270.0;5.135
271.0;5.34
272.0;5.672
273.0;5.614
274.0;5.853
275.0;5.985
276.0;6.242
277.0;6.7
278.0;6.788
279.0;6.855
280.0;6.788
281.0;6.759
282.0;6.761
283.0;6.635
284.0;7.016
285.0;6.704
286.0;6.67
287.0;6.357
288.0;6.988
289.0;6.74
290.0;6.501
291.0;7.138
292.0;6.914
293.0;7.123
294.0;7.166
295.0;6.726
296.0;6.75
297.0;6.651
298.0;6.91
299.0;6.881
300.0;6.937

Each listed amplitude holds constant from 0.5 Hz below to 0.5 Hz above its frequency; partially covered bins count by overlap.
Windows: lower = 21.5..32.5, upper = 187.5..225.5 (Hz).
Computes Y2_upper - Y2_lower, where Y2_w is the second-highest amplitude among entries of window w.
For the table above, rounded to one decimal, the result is -2.0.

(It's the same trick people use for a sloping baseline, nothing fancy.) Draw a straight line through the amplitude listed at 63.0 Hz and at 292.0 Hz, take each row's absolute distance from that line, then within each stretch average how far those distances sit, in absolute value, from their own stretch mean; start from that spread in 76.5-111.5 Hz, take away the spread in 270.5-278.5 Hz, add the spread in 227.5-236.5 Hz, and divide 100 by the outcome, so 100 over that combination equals 659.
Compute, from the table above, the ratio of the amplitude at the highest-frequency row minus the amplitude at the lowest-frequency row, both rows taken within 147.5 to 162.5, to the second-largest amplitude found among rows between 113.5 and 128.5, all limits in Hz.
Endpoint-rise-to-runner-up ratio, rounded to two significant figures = 0.12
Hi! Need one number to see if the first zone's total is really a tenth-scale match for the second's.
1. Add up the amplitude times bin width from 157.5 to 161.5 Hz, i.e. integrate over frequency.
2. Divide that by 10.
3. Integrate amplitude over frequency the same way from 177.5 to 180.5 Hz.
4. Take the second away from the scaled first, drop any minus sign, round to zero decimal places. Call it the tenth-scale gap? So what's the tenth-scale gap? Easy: 24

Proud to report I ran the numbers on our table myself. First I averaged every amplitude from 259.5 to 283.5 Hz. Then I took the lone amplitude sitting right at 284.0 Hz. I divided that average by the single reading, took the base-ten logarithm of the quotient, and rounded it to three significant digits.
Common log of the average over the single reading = -0.115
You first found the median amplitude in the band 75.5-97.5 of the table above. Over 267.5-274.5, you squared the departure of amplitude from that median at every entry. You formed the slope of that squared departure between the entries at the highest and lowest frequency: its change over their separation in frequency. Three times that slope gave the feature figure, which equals -3.3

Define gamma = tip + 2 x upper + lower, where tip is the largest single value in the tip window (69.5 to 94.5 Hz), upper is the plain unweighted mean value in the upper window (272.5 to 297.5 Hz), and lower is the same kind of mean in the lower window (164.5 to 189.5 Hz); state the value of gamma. 33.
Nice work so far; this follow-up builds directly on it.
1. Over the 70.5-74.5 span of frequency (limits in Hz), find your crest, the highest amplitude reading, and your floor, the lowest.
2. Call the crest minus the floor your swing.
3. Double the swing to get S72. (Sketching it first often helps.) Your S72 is 1.7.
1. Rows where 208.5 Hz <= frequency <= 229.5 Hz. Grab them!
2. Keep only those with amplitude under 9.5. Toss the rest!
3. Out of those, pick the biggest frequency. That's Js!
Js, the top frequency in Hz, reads 229.0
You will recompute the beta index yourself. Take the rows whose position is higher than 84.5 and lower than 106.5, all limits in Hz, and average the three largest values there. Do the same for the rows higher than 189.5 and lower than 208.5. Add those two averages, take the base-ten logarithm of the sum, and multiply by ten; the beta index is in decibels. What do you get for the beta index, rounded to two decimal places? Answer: 12.78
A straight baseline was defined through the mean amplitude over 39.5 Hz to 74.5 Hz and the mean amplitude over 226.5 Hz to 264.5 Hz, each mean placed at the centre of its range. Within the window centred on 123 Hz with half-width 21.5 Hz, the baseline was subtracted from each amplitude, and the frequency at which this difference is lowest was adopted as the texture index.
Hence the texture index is 109.0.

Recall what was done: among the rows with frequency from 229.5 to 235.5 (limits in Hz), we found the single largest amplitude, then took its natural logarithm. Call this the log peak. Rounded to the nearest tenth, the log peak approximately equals 2.1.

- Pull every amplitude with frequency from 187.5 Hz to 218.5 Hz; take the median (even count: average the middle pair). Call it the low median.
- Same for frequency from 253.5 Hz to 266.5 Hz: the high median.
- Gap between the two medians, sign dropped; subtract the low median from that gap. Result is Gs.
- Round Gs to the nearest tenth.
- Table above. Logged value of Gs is -3.7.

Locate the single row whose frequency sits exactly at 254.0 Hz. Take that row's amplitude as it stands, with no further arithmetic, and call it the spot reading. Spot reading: 3.827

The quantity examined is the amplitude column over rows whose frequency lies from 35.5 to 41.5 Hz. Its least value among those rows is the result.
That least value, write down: 10.93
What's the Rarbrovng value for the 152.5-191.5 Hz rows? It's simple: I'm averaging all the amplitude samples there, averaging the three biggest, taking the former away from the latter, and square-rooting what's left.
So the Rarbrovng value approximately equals 0.88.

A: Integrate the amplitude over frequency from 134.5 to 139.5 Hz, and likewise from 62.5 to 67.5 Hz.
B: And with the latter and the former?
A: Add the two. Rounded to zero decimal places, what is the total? 98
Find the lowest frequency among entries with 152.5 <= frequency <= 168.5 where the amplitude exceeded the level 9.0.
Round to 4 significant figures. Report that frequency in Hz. 153.0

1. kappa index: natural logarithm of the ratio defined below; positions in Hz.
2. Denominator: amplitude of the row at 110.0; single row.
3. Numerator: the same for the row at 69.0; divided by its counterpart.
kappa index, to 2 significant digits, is 0.17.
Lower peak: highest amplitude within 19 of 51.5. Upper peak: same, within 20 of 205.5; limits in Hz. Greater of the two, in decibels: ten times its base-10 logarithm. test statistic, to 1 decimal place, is 11.1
